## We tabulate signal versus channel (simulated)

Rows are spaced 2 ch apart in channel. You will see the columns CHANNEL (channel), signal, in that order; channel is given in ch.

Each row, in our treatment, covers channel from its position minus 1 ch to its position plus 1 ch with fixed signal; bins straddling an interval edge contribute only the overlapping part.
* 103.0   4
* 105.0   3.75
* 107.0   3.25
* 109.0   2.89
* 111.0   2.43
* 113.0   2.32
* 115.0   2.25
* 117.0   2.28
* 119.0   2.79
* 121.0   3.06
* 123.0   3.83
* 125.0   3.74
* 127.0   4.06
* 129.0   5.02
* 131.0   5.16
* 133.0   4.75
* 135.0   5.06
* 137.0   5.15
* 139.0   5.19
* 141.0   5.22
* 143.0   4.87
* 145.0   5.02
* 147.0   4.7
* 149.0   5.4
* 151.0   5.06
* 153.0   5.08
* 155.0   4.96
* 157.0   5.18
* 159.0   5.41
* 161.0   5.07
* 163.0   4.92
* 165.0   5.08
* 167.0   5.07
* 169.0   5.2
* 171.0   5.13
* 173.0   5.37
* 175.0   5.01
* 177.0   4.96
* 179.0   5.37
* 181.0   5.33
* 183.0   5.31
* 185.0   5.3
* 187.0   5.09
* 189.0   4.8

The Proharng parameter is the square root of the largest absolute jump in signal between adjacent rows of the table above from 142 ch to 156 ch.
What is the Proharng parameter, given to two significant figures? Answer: 0.84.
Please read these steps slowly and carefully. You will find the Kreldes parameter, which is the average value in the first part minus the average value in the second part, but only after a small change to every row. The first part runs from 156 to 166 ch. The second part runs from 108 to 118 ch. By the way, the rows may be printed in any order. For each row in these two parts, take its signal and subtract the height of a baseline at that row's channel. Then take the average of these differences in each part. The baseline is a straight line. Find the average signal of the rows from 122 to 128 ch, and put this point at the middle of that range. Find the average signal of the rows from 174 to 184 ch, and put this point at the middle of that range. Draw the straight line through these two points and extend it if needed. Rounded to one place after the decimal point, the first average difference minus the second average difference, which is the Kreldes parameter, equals 1.5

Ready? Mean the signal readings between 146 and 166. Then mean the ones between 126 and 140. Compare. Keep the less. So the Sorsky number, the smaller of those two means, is 4.9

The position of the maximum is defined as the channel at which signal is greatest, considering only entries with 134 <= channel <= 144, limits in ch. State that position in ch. 141.0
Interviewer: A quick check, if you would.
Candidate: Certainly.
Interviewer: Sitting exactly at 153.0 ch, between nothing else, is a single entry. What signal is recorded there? 5.08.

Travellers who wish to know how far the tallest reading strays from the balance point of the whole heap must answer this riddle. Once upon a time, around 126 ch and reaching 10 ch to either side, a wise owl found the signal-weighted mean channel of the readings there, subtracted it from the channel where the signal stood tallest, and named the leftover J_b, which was 3.7 ch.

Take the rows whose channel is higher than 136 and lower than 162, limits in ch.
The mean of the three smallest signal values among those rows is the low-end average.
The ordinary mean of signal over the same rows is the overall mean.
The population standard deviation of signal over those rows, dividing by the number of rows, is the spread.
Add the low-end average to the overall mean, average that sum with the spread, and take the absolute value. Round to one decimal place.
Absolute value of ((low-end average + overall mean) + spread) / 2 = 5.1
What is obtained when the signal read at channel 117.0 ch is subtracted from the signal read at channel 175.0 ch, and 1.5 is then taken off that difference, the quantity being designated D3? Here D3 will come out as 1.2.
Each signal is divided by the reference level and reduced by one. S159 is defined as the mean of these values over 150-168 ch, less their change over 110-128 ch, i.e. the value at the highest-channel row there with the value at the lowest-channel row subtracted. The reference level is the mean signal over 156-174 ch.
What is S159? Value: -0.33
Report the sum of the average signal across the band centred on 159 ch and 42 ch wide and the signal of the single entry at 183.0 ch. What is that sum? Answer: 10.4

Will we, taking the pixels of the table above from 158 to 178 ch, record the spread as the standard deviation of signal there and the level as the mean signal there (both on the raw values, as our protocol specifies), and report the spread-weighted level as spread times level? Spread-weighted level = 0.8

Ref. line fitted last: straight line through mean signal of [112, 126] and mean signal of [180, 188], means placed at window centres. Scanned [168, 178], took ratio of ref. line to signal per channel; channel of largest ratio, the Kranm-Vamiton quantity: 177.0 ch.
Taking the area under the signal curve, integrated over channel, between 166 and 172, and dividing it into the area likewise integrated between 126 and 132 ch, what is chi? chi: 0.92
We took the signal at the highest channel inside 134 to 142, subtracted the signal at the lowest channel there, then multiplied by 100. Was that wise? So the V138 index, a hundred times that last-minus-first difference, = 16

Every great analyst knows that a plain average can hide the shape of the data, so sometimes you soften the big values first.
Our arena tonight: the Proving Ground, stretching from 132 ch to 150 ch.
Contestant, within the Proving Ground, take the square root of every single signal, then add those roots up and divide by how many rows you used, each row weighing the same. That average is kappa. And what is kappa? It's 2.24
